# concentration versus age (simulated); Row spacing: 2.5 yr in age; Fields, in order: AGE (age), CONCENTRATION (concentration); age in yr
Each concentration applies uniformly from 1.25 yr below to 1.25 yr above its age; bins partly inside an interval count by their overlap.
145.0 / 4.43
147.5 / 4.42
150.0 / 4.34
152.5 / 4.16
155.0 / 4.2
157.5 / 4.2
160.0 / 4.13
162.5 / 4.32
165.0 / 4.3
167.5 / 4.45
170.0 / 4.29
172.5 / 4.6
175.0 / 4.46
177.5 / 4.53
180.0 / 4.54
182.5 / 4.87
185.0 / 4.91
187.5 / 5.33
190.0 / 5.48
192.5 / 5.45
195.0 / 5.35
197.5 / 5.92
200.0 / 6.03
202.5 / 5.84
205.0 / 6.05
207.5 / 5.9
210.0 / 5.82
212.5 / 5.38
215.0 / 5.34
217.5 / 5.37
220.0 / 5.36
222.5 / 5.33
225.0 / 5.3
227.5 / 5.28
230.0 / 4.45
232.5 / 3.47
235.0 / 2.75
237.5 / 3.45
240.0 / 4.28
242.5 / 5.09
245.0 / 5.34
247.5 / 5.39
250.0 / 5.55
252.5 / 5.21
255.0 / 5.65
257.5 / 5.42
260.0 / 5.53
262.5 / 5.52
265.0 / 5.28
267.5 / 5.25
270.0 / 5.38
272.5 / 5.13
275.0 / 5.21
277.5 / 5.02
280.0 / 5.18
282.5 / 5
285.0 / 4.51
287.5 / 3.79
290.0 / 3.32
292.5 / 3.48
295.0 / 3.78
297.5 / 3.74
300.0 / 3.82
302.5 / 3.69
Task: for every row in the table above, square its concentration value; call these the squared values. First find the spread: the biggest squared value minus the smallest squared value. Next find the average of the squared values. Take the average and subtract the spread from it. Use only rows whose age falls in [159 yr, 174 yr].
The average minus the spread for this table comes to 15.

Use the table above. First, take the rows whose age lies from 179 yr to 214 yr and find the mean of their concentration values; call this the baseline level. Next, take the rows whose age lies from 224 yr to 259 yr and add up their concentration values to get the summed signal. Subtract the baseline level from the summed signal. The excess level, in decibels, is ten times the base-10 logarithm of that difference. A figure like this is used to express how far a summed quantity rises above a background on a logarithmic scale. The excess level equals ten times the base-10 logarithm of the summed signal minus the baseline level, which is 17.9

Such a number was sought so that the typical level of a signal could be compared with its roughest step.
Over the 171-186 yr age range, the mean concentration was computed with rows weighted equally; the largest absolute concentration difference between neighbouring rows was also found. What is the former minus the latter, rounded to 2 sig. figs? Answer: 4.3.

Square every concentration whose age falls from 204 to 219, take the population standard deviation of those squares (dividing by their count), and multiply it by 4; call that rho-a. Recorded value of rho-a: 13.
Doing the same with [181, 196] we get 10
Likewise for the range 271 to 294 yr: 25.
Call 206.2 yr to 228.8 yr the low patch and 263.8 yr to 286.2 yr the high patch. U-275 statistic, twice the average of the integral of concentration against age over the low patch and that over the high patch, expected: 238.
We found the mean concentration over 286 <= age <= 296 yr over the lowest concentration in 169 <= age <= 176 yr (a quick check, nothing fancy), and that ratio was 0.84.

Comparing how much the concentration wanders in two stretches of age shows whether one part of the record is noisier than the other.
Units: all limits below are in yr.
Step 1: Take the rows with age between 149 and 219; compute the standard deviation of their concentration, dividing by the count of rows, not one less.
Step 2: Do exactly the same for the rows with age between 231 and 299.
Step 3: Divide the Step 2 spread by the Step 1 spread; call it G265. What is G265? 1.3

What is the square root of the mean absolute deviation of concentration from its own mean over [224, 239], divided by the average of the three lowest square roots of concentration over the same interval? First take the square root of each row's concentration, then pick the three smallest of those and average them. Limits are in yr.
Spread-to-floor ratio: 0.527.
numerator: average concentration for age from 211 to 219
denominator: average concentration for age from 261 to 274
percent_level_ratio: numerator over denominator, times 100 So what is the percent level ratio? 101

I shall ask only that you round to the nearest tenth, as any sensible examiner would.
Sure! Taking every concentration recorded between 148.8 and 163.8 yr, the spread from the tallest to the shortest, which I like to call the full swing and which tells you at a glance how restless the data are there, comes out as 0.2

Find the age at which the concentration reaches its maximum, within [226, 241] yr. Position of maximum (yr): 227.5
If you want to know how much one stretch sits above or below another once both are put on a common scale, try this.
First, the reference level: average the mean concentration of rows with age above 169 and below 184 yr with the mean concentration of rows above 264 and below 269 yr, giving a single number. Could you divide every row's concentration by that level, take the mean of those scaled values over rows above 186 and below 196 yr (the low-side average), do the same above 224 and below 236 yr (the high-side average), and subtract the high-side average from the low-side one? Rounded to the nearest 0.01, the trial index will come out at 0.23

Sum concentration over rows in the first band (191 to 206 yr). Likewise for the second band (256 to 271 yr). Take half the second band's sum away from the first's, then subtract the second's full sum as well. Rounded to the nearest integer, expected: -14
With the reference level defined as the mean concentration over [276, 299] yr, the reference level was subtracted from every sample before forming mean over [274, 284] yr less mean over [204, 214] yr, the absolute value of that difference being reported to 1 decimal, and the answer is 0.7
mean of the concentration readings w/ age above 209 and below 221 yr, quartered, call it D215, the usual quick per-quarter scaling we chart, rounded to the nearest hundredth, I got 1.36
